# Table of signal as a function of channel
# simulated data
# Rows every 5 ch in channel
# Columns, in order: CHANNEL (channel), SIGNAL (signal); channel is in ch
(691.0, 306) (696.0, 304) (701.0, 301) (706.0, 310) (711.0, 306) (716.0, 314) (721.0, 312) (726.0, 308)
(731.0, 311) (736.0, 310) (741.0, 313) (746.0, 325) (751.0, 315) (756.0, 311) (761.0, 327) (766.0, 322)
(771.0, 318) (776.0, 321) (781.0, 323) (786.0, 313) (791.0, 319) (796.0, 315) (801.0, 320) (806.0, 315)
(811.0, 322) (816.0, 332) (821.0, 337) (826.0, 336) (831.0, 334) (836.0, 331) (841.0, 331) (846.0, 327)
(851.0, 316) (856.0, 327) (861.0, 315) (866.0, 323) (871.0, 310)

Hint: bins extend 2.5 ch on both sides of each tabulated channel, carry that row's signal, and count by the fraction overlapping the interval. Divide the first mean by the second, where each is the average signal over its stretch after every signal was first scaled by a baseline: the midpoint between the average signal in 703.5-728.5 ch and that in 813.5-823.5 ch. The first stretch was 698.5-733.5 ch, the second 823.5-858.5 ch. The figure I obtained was 0.94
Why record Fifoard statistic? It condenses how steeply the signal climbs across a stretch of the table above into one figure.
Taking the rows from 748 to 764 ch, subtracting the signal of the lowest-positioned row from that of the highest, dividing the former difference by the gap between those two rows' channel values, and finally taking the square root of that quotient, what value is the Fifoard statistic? 1.1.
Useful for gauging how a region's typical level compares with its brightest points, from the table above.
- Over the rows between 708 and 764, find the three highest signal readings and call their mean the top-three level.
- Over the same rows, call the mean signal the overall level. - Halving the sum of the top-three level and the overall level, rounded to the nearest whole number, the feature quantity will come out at 318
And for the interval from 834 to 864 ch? 327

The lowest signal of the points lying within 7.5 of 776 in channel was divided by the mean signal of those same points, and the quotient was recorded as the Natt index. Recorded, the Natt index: 0.9917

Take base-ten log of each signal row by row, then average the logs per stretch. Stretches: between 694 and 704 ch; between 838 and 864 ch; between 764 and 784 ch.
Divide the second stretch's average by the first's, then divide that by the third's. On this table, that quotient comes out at 0.404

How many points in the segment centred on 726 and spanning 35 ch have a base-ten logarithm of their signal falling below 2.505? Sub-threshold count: 7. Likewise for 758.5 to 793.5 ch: 3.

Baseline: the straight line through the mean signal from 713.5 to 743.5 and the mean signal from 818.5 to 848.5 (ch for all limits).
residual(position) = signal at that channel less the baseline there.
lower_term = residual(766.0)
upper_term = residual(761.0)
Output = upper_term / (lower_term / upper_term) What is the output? 27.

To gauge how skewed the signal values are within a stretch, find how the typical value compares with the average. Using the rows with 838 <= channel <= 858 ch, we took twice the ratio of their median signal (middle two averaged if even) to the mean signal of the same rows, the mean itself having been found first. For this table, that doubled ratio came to 2.01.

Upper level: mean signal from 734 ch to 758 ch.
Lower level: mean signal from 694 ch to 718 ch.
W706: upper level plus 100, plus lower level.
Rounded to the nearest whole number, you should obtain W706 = 722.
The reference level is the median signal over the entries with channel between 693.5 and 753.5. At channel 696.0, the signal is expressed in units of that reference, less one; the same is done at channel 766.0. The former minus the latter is -0.06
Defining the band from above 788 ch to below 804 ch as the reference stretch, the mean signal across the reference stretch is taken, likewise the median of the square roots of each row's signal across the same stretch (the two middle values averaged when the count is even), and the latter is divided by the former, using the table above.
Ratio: 0.0562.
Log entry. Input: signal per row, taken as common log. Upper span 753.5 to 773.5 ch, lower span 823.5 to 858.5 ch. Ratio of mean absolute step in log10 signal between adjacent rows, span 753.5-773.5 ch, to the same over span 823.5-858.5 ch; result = 1.6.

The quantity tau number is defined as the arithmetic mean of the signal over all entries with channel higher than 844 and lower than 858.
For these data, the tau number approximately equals 323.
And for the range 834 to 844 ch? 331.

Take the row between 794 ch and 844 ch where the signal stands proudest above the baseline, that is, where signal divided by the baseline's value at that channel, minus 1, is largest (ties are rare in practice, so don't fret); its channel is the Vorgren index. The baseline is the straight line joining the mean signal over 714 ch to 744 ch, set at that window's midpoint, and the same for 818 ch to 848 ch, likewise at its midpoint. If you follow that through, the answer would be 821.0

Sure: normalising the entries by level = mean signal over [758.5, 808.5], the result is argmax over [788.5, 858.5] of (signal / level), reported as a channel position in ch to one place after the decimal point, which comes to 821.0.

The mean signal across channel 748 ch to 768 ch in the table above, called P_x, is 319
